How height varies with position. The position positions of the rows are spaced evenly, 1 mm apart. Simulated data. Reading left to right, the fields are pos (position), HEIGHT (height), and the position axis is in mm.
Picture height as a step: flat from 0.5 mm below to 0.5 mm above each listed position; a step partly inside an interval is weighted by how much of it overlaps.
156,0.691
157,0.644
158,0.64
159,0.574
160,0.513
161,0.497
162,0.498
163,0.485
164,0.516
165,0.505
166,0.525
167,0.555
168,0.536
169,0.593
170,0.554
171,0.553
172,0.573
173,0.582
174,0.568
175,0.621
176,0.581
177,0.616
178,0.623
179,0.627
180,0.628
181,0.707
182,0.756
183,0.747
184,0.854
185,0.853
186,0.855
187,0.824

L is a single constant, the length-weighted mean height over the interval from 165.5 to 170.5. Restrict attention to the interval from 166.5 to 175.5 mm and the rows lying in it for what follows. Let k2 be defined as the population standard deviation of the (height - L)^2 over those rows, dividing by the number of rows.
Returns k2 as 0.0014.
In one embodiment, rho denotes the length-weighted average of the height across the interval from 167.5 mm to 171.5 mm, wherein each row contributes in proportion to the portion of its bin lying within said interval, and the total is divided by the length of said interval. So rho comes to 0.559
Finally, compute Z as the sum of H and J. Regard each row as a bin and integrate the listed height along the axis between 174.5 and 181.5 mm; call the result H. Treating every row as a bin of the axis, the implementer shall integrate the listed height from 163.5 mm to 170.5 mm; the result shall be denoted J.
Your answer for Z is 8.2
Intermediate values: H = 4.4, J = 3.78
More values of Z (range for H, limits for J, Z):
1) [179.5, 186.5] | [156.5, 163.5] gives 9.3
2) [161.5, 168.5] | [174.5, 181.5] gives 8.0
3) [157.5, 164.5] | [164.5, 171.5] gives 7.5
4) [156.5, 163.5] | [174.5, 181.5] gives 8.3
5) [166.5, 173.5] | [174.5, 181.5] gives 8.3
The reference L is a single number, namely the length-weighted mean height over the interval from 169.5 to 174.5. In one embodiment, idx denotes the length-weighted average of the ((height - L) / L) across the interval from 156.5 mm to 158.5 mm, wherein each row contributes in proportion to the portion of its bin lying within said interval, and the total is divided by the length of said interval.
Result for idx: 0.1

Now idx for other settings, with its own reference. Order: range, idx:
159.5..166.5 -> -0.1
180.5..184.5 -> 0.4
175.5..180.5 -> 0.1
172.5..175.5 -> 0.0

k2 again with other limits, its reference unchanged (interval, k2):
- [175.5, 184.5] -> 0.0278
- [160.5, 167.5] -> 0.0014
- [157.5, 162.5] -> 0.0024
